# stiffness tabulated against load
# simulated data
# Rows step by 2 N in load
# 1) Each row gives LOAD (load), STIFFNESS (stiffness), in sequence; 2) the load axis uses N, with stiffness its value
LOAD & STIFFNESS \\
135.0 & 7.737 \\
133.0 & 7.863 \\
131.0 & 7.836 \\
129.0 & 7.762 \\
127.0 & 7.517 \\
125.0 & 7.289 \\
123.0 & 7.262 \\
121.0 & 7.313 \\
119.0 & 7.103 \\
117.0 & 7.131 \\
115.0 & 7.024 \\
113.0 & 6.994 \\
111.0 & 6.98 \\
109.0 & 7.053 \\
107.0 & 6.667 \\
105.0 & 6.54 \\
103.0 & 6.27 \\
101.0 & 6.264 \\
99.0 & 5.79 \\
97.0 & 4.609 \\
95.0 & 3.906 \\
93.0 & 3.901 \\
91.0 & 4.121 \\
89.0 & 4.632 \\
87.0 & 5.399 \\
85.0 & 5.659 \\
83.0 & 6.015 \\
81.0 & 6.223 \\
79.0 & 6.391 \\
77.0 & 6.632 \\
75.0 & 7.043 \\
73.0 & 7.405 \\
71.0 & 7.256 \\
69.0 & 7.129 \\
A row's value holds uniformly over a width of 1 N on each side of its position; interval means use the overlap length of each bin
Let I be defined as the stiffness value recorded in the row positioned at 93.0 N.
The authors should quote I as 3.901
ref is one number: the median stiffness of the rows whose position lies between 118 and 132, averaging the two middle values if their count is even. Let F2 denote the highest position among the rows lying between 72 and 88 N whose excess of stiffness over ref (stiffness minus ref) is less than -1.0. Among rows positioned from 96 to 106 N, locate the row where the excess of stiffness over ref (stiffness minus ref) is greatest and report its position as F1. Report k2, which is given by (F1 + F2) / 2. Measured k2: 96 N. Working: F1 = 105.0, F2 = 87.0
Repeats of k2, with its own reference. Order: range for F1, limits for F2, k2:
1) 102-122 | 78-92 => 106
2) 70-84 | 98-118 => 88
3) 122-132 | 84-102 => 116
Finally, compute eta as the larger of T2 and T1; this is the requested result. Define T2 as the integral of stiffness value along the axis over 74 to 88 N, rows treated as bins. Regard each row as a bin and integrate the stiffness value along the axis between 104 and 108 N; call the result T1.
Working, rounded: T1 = 26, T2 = 87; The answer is 87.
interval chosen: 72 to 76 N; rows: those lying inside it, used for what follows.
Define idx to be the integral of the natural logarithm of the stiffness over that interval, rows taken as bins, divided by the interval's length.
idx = 1.98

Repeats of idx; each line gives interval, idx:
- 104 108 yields 1.89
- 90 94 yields 1.39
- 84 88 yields 1.71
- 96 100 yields 1.64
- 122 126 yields 1.98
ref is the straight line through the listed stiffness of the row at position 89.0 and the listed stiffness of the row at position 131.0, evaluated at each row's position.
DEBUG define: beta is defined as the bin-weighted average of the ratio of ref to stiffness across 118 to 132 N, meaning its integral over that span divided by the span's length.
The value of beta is 0.99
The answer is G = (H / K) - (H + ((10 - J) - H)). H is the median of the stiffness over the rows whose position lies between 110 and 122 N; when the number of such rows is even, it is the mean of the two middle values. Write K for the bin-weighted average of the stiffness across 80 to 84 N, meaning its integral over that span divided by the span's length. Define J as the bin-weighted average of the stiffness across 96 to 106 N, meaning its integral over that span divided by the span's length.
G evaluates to -3.0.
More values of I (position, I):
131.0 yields 7.836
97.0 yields 4.609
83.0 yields 6.015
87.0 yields 5.399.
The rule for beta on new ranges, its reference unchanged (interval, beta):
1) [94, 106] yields 1.01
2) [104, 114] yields 0.90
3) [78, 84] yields 0.65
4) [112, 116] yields 0.93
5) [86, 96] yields 1.11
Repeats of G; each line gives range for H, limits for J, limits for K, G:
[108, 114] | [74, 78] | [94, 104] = -1.9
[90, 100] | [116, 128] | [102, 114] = -2.1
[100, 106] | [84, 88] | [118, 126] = -3.6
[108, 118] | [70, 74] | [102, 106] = -1.6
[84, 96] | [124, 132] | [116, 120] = -1.8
